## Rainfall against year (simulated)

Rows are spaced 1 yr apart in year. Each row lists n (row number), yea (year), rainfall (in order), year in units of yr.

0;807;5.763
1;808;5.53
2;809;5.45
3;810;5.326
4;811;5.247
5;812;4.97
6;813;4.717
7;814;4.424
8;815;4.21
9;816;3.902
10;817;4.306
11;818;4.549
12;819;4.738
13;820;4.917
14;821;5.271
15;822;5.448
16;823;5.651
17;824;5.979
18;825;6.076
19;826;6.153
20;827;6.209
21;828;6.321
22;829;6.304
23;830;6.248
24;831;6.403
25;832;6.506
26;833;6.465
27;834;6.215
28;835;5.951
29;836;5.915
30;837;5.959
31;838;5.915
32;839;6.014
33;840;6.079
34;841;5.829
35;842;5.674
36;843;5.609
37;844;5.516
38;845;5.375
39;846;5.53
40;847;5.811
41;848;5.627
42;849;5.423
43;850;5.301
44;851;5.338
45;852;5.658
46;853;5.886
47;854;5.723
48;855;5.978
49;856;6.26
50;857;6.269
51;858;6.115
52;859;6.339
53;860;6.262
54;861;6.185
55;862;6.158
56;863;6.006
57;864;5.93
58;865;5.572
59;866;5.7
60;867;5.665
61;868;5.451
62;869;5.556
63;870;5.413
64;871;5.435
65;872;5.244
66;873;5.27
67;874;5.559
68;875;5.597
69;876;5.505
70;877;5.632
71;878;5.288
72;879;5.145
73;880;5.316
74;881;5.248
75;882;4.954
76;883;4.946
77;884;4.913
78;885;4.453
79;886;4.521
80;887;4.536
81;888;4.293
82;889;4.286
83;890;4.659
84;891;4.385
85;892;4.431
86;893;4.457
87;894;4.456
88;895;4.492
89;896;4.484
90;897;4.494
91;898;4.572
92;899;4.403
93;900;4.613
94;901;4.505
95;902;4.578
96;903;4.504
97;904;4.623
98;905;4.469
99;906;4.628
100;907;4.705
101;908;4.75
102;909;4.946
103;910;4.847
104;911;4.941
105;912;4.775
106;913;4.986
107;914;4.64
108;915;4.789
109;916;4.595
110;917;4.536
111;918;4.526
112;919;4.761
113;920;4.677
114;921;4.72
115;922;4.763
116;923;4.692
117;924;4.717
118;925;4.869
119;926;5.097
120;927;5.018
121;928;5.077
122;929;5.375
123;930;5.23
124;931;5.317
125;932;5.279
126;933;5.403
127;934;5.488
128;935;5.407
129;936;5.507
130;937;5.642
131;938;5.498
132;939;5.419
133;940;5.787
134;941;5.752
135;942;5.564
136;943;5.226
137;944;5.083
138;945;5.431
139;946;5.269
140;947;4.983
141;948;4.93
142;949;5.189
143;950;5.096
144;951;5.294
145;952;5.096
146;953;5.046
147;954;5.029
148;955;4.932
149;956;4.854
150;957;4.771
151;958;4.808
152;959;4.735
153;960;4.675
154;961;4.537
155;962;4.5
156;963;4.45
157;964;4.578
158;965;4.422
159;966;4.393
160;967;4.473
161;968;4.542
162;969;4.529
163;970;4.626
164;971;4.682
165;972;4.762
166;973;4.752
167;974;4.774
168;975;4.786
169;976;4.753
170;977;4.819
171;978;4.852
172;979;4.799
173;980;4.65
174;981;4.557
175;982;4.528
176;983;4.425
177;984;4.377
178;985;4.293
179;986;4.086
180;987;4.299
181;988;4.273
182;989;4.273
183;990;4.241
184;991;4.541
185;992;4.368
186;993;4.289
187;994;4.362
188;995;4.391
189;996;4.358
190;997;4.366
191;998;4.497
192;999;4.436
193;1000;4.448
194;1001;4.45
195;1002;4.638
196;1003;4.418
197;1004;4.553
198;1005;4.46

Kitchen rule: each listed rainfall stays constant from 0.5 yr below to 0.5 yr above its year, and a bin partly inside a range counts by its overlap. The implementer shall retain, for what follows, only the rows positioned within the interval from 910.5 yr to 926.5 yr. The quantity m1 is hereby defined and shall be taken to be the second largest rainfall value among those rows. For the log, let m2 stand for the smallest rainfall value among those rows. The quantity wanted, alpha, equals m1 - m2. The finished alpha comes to 0.46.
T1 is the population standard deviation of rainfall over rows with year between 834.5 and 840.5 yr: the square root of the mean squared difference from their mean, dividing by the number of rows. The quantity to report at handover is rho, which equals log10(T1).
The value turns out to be -1.24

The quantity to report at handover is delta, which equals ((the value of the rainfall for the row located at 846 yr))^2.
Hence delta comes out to 30.6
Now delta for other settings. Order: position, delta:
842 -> 32.2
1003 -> 19.5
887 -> 20.6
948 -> 24.3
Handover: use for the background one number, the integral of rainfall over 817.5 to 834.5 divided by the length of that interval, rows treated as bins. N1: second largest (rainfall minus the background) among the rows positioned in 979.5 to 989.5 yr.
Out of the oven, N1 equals -1.3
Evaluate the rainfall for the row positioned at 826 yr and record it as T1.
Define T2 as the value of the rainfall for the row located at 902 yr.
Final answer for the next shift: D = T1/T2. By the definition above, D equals 1.34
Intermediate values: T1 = 6.153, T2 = 4.578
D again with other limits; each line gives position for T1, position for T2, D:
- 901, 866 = 0.79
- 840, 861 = 0.98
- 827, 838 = 1.05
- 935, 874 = 0.97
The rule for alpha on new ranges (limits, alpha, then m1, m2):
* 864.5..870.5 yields 0.25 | 5.665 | 5.413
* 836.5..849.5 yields 0.64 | 6.014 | 5.375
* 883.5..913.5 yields 0.66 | 4.946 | 4.286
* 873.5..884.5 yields 0.68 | 5.597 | 4.913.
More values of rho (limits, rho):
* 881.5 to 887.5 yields -0.66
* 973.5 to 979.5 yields -1.50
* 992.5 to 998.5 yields -1.21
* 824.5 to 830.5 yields -1.07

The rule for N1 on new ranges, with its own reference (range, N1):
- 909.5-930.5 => -0.6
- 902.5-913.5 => -0.9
